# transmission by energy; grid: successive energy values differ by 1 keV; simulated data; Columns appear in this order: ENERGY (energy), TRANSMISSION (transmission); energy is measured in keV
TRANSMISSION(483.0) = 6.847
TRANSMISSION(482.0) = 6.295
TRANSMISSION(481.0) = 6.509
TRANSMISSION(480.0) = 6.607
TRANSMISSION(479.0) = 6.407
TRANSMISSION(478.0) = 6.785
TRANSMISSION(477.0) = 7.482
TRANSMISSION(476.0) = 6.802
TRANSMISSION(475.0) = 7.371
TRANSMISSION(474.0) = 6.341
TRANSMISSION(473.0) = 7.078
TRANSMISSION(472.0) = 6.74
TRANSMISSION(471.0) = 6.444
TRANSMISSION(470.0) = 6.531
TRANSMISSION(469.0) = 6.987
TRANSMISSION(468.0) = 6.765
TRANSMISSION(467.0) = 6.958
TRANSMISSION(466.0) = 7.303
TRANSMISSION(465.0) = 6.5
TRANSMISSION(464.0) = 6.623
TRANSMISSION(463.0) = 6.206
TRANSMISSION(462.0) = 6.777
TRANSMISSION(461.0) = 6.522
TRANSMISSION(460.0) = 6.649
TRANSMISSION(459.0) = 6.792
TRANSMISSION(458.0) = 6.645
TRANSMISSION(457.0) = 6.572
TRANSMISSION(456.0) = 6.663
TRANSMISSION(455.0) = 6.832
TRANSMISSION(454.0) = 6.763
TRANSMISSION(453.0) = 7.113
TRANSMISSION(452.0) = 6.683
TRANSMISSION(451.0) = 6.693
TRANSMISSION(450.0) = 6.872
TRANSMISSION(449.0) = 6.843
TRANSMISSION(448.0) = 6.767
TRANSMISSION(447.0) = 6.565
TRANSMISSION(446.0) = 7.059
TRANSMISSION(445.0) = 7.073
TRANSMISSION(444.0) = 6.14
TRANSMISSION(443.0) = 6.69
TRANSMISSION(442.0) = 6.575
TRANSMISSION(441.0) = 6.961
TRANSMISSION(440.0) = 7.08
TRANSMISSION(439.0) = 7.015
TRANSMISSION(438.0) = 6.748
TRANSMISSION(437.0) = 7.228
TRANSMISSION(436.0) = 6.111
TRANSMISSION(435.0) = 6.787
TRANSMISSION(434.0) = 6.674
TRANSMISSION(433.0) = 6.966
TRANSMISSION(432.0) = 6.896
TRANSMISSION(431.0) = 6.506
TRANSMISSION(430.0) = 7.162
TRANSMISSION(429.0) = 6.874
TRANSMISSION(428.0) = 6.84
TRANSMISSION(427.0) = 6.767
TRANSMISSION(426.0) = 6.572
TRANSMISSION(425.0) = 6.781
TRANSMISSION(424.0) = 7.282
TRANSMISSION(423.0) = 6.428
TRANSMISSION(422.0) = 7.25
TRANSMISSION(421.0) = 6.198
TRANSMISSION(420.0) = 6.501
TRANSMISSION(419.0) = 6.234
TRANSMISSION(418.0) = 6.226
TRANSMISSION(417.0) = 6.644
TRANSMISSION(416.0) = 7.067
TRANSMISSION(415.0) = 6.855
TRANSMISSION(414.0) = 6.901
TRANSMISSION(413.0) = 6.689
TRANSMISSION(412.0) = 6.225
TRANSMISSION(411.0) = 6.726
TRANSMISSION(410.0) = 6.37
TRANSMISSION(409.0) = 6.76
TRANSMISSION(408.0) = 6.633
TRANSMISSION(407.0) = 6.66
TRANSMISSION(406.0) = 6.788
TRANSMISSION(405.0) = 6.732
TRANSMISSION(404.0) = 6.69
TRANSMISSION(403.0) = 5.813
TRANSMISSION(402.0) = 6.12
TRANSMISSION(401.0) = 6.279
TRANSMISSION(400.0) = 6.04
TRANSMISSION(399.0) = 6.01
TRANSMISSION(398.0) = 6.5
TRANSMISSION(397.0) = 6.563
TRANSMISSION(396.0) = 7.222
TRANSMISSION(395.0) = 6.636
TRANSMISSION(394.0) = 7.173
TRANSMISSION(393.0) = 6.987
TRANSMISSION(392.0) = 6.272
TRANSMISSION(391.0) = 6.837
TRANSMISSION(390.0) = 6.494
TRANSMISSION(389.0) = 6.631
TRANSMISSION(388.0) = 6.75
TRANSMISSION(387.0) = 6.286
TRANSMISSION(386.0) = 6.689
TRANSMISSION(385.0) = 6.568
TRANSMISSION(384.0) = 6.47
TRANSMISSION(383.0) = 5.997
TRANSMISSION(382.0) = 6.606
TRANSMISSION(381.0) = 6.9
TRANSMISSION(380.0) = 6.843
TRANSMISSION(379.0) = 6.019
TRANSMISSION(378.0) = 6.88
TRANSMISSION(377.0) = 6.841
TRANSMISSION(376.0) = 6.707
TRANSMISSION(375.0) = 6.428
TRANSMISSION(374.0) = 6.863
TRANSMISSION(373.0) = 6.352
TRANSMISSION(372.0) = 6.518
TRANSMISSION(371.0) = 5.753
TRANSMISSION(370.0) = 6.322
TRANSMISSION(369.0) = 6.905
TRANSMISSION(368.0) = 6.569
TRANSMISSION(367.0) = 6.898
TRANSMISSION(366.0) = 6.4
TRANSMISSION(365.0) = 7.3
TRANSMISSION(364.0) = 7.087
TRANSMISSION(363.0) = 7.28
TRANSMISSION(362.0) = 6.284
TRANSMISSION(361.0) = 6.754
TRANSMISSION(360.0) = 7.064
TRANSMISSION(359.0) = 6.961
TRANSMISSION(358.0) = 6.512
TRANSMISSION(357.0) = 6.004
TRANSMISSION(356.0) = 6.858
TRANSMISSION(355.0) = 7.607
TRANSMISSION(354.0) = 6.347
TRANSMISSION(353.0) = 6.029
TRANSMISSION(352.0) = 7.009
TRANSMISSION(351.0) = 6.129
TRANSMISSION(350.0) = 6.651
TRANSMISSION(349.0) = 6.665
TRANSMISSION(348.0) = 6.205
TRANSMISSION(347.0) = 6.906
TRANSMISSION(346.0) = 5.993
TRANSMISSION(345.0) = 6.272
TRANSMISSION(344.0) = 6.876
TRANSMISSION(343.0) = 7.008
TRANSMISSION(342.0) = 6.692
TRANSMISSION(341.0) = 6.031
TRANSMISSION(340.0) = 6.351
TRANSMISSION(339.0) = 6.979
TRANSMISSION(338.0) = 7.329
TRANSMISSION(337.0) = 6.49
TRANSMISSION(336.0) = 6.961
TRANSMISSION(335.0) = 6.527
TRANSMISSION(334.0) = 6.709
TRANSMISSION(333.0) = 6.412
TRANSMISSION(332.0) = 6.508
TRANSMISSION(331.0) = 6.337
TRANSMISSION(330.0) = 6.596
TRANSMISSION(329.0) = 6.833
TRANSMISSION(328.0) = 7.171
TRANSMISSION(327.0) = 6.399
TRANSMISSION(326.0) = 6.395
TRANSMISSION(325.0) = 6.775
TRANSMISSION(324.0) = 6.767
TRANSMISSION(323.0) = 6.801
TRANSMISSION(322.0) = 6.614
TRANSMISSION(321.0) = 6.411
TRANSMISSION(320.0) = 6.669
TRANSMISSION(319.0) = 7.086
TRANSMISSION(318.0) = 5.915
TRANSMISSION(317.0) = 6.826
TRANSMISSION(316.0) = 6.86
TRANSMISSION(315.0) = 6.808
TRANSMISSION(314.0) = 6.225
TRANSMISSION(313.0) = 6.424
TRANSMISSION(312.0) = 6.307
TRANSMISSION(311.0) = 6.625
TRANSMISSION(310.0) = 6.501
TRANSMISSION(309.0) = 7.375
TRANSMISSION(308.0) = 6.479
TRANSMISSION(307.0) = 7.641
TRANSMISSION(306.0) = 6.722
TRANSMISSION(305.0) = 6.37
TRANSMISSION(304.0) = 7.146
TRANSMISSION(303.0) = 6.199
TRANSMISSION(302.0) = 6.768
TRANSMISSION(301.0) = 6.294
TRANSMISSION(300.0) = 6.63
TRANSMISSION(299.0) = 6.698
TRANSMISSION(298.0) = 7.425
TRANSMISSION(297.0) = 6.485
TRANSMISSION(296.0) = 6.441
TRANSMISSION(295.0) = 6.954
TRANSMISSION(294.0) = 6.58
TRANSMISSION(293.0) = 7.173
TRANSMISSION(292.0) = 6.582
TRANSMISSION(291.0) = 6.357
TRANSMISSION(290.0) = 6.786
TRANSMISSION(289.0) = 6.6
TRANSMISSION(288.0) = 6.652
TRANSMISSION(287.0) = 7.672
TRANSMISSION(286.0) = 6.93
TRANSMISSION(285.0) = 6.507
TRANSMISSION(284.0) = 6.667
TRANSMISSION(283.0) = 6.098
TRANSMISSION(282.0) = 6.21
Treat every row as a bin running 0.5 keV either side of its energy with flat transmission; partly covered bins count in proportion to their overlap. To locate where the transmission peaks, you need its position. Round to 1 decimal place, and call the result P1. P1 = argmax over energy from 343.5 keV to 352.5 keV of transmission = 352.0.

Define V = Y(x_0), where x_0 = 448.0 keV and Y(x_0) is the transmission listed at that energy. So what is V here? 6.767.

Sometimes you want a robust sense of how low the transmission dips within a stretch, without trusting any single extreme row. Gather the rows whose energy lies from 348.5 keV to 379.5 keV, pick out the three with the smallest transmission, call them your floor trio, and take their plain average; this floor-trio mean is 5.9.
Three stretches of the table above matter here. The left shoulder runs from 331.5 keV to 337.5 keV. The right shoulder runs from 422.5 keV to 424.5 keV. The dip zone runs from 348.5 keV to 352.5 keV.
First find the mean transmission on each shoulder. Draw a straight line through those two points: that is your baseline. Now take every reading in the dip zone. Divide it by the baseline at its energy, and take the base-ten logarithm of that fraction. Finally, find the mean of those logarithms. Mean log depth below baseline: -0.003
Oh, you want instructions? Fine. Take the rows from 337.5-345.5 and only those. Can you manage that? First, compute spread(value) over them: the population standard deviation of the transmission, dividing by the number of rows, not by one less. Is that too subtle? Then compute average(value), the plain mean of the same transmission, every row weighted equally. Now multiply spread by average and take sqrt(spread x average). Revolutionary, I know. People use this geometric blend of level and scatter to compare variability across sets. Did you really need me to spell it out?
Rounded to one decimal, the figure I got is 1.7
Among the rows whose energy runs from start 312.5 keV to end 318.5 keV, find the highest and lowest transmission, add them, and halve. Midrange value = 6.39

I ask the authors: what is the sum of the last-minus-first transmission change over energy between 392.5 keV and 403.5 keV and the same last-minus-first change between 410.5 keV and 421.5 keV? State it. -1.7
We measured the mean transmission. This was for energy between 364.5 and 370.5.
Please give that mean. 6.73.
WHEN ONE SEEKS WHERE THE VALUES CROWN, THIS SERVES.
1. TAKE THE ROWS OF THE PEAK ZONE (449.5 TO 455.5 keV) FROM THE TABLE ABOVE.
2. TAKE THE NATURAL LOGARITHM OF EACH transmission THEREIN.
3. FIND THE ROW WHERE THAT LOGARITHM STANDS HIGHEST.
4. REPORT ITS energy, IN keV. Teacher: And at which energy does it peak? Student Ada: 453.0 keV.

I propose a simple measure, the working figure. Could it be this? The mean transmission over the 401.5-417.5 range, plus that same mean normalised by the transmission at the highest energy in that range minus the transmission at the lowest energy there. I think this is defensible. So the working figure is 19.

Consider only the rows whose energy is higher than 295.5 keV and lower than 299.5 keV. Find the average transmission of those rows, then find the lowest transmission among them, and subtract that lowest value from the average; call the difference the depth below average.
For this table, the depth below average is 0.32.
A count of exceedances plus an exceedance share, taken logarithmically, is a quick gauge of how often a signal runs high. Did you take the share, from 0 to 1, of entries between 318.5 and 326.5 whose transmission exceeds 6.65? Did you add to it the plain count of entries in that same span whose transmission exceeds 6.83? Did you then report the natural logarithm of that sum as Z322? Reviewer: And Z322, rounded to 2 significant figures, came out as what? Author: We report 0.49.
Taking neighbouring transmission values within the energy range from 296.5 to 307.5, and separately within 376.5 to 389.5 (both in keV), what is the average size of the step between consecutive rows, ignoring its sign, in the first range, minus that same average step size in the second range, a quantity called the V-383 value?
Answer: 0.25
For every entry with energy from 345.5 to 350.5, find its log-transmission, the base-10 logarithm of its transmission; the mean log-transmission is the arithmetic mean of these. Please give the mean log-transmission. 0.811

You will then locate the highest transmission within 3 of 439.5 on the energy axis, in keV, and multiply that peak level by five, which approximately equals 36.1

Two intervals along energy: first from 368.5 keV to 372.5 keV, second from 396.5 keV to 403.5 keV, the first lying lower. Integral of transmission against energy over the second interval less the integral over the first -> 18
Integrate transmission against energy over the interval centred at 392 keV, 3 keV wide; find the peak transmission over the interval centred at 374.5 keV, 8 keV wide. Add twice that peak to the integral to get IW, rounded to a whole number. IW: 34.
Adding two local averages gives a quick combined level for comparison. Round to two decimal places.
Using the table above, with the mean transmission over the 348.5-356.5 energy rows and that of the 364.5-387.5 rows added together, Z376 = 13.23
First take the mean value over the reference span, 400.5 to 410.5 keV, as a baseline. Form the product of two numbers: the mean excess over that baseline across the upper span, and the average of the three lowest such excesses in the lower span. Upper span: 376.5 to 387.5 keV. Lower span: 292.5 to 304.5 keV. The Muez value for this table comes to -0.012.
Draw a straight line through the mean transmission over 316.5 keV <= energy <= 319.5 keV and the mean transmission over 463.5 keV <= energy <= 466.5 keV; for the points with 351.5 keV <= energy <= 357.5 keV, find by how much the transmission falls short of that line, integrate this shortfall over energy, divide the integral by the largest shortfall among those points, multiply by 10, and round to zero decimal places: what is 1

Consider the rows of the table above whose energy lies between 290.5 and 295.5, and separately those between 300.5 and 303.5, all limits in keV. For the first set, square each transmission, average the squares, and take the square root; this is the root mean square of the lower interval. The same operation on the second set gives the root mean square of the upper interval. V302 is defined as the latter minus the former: -0.31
